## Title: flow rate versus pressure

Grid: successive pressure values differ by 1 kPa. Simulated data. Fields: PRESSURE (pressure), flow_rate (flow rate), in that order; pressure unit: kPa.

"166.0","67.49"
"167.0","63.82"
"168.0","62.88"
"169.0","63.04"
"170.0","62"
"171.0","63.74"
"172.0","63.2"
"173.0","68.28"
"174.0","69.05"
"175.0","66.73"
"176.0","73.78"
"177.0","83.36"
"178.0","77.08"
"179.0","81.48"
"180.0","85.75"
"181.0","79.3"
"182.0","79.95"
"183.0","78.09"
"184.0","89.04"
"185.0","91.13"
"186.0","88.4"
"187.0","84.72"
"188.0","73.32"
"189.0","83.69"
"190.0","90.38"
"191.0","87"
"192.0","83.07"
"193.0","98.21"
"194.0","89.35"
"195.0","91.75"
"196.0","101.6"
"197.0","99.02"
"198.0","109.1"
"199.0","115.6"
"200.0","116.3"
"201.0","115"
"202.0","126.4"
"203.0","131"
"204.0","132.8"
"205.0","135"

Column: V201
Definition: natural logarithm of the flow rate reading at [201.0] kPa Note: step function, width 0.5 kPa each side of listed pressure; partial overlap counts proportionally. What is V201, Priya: 4.74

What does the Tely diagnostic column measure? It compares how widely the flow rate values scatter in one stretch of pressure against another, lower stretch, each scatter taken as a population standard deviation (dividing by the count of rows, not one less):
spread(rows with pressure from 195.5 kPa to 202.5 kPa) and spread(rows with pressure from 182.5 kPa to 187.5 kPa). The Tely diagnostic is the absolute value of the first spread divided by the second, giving 1.9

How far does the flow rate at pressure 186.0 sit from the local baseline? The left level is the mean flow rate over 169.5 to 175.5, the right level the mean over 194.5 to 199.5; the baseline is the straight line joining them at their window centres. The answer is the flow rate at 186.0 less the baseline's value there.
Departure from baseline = 2.0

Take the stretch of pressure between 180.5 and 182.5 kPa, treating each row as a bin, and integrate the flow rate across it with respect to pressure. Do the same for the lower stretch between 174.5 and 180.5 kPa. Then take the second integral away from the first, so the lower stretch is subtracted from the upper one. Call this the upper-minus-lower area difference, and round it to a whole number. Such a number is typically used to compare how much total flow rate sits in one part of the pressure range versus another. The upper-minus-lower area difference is -309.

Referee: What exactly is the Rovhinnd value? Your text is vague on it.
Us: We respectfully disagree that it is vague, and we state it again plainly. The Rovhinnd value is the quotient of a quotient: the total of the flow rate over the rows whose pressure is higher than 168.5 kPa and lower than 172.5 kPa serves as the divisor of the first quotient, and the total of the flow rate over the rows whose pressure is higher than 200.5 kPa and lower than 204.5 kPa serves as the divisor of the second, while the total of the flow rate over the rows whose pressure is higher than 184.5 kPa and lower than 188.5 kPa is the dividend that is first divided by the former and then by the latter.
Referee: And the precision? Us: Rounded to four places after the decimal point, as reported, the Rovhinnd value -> 0.0027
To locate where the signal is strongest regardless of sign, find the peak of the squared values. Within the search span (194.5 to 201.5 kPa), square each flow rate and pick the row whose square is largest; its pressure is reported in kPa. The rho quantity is 200.0 kPa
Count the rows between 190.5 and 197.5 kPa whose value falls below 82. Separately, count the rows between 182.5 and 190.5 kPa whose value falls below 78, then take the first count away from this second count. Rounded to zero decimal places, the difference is 1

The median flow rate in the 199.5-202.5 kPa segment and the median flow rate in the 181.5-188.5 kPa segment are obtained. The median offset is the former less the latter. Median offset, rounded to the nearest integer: 32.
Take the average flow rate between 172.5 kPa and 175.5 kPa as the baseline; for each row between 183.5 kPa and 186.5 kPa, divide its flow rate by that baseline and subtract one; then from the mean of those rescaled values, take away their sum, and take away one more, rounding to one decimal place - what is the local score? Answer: -1.6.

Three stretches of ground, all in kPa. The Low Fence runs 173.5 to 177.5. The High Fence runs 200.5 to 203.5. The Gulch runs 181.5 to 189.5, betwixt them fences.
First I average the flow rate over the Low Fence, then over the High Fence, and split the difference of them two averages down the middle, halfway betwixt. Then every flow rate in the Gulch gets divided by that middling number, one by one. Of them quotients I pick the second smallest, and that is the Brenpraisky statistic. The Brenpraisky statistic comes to 0.79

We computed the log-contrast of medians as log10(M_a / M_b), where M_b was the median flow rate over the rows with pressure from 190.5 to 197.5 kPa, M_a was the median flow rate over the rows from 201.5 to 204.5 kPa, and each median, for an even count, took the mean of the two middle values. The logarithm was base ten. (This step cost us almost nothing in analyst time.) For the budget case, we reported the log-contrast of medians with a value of 0.15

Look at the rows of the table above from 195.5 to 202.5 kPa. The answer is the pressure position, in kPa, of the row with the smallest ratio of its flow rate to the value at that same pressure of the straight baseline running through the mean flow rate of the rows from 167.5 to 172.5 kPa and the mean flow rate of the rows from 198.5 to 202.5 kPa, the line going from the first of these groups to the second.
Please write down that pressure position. 197.0 kPa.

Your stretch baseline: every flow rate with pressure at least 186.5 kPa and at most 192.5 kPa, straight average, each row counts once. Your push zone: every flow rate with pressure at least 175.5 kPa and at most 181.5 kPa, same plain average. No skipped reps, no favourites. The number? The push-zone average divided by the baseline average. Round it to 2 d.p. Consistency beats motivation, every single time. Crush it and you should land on 0.96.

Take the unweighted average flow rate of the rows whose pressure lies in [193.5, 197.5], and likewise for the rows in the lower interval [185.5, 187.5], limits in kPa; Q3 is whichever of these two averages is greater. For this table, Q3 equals 95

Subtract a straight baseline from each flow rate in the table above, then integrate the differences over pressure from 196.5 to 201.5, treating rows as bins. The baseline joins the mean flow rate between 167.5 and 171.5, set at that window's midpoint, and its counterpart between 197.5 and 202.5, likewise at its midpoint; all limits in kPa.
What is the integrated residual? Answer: -19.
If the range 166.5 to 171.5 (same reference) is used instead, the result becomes 5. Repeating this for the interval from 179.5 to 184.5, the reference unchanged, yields -12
